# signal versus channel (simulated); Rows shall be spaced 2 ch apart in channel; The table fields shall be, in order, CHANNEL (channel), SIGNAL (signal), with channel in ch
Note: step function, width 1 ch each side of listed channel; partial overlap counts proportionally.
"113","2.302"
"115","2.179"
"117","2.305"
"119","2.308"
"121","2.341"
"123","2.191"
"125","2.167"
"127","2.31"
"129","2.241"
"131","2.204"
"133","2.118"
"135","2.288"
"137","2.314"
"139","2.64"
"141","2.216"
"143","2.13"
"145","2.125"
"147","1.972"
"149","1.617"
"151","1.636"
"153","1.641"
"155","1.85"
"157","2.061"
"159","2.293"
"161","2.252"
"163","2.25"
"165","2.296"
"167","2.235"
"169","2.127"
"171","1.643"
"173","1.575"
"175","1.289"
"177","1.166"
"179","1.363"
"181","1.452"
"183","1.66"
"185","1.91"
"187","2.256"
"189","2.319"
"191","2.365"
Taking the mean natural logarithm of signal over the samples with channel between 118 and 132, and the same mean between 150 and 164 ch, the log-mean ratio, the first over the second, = 1.19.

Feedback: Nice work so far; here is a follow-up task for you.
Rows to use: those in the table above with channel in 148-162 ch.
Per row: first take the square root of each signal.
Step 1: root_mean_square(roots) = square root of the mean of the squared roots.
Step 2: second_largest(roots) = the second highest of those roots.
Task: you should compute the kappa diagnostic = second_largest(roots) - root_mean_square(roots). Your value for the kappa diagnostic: 0.12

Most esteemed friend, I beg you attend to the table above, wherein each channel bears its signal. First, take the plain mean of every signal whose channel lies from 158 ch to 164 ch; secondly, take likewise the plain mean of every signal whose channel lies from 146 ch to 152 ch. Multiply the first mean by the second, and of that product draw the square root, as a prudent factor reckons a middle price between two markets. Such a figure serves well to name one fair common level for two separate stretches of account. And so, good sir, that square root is 1.99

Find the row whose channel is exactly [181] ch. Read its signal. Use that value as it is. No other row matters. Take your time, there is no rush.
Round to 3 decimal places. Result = 1.452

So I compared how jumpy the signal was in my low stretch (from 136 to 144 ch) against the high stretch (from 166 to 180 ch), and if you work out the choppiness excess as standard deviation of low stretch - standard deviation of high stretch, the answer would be -0.19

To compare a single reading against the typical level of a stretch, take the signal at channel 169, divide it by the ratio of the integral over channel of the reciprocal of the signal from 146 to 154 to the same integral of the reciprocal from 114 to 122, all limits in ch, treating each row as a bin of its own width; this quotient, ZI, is 1.59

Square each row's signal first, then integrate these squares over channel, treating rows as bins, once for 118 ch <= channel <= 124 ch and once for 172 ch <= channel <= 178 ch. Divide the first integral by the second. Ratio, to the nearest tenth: 2.8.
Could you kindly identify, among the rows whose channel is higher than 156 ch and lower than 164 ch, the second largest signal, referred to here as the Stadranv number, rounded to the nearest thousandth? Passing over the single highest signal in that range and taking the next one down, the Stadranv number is 2.252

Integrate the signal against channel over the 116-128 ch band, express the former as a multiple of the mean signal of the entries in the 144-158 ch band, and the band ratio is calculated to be 15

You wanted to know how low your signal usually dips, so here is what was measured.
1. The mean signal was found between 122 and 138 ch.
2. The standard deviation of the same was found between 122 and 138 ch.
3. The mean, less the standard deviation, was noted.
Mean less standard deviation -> 2.16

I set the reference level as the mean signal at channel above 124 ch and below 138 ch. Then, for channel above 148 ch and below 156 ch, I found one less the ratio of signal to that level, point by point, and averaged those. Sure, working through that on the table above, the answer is 0.25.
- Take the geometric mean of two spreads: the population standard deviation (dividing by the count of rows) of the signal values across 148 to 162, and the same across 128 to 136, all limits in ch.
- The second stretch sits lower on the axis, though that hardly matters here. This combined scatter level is 0.13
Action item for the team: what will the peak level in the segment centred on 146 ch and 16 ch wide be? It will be 2.64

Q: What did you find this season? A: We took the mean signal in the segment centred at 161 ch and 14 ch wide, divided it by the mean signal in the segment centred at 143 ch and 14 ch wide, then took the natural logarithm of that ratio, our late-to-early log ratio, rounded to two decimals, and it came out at 0.01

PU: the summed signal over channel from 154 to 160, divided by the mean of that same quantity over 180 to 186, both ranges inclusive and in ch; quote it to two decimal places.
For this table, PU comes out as 3.71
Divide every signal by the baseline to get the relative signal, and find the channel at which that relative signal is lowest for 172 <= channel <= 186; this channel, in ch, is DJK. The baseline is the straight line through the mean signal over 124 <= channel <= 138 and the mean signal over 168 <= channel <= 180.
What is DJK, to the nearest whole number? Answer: 177 ch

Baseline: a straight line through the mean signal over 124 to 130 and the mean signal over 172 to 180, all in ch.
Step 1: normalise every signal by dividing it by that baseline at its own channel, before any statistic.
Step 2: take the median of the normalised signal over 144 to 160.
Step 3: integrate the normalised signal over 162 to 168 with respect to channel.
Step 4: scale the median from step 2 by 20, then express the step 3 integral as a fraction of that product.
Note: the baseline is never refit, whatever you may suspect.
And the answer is 0.41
